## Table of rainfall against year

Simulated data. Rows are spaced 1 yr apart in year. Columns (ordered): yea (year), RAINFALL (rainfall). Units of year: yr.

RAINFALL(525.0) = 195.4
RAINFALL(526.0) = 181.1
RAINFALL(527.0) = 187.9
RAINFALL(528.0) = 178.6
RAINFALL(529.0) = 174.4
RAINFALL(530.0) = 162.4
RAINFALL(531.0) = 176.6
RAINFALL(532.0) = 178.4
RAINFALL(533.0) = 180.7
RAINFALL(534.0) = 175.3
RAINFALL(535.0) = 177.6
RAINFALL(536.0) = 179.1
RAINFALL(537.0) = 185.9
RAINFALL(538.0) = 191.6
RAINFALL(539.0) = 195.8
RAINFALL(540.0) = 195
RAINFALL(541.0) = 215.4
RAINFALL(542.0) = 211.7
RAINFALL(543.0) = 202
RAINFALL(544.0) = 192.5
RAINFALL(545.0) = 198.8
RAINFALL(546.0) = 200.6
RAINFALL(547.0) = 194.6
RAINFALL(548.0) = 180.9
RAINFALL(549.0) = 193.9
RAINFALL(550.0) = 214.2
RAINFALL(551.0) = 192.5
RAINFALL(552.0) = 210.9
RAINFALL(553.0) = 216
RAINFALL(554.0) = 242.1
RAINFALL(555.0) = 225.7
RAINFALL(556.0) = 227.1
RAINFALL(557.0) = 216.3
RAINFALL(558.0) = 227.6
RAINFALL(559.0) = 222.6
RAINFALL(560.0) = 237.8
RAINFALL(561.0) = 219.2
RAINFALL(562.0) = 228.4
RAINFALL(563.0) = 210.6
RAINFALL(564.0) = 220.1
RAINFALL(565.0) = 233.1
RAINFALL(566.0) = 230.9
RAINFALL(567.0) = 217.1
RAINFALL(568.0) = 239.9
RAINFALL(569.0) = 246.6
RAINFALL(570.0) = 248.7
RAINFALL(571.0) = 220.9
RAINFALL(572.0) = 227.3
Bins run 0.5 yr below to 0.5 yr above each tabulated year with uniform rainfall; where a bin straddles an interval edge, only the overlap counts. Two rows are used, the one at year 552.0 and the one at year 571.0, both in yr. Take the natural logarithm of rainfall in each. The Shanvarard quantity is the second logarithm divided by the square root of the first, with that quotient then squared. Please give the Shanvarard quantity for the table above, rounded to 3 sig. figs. 5.44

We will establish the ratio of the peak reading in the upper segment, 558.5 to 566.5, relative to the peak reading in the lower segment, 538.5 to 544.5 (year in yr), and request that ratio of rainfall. 1.10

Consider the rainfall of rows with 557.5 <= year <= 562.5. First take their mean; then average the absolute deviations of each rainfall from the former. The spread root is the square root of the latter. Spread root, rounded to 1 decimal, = 2.2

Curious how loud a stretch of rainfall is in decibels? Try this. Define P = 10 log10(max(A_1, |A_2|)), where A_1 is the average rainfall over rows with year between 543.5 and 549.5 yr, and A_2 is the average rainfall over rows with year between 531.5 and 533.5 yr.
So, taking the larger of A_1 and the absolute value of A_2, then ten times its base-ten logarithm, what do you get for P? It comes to 22.9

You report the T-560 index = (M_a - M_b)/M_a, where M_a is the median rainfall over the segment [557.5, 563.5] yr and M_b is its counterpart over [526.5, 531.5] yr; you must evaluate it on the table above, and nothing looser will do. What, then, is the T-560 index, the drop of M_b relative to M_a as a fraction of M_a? 0.22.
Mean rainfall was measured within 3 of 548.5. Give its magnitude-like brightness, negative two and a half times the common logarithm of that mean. -5.73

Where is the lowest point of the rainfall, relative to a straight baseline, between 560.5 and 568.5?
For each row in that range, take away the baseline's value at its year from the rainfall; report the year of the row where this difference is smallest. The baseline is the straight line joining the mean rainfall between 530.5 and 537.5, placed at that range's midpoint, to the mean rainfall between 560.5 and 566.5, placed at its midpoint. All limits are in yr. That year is 563.0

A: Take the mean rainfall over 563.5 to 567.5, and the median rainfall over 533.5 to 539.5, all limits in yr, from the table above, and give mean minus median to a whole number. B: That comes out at 43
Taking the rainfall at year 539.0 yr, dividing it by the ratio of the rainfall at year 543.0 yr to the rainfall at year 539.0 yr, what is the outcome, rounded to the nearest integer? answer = 190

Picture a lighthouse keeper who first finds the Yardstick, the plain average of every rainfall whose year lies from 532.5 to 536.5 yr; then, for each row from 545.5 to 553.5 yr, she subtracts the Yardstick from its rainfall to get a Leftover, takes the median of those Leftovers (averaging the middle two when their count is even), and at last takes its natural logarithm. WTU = 2.97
